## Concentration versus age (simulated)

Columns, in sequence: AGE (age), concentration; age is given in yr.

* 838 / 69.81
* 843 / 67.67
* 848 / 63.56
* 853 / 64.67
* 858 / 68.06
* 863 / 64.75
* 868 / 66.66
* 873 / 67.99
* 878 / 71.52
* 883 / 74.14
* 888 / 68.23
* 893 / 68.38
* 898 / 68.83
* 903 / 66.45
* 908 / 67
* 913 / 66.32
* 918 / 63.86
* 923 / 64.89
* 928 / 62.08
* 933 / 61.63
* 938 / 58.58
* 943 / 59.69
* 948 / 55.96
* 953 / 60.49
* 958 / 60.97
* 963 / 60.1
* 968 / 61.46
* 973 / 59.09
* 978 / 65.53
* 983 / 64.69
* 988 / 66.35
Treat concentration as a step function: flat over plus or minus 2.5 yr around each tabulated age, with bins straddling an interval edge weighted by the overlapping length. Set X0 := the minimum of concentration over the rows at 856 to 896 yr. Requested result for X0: 64.75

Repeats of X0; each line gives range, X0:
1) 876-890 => 68.23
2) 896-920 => 63.86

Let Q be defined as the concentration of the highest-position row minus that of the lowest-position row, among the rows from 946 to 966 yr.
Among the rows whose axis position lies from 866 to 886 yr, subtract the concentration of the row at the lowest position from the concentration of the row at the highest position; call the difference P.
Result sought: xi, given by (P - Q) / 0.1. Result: 33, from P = 7.5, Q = 4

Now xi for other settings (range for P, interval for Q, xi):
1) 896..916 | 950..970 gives -35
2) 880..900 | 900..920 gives -27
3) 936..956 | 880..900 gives 72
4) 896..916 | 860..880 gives -93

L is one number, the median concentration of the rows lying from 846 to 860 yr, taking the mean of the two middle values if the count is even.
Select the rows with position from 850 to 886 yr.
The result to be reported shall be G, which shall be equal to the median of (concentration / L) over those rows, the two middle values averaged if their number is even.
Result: 1.05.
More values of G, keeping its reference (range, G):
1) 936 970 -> 0.93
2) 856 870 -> 1.03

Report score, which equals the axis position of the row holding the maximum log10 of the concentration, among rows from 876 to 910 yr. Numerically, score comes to 883 yr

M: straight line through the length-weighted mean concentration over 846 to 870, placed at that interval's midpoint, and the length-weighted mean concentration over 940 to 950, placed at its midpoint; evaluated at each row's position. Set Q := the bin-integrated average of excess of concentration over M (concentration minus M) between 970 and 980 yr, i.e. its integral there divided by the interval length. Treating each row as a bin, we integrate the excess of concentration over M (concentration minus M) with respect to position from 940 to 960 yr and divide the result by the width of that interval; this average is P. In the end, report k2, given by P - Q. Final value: -5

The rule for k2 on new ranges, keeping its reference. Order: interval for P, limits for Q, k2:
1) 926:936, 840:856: 3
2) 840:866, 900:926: -5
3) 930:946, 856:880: -2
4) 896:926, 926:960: 3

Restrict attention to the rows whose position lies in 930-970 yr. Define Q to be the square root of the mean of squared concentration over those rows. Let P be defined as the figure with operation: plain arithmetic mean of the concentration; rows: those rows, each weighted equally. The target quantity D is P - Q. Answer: -0.025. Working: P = 60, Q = 59.9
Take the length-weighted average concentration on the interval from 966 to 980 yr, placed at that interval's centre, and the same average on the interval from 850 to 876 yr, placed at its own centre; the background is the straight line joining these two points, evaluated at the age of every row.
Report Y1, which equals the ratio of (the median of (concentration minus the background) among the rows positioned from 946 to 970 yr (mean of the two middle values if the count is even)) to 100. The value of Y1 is -0.02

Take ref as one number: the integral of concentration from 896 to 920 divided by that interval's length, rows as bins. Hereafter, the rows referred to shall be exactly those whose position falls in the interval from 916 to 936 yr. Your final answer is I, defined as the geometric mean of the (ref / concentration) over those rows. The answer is 1.05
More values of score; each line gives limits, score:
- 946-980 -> 978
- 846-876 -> 858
